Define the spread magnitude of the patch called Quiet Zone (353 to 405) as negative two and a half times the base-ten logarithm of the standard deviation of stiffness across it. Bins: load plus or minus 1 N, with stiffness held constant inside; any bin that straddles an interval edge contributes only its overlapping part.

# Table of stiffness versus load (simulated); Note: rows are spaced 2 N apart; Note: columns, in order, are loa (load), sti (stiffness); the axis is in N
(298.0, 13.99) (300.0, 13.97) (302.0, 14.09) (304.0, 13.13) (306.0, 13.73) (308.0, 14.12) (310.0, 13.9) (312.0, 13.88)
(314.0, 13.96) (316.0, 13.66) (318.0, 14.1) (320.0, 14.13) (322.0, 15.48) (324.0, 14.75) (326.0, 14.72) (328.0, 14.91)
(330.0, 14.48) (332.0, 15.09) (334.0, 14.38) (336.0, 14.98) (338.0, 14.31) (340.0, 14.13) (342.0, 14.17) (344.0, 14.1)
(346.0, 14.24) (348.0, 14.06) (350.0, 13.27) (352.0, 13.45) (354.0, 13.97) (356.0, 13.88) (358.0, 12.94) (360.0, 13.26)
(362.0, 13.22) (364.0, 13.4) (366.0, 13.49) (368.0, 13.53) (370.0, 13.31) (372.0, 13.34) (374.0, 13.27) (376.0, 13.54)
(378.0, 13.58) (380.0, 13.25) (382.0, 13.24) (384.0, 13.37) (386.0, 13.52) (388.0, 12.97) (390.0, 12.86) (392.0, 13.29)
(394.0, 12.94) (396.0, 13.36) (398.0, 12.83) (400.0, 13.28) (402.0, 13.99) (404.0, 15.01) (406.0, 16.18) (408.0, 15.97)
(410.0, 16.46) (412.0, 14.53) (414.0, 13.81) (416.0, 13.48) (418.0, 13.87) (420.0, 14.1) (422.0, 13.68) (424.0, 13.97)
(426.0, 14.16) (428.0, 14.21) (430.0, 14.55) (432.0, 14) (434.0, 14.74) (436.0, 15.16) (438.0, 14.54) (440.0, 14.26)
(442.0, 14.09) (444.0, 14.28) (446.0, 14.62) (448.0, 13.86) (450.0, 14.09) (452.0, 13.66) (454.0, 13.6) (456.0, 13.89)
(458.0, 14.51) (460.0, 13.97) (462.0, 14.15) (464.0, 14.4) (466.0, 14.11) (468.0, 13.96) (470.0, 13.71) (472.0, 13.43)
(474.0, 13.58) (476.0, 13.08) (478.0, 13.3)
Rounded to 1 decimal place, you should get 0.9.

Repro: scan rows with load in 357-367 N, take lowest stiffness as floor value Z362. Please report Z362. 12.94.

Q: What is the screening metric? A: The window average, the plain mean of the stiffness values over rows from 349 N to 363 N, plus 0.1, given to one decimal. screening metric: 13.5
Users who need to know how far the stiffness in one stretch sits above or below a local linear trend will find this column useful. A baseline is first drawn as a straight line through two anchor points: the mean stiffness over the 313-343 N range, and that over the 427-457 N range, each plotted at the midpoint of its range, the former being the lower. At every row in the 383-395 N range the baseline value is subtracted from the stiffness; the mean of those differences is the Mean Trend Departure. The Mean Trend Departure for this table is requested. -1.2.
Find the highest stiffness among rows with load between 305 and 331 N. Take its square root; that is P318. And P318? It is 3.93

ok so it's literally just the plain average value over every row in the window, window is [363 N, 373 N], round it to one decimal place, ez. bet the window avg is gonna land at 13.4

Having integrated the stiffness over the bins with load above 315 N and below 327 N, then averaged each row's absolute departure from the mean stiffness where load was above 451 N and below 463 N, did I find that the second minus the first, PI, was -173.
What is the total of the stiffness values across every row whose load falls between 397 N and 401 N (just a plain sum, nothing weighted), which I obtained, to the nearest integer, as 26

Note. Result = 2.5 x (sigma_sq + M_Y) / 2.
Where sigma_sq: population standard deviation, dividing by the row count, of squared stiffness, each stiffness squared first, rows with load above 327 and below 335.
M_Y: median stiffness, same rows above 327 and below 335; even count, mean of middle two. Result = 29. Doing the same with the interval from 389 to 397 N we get 23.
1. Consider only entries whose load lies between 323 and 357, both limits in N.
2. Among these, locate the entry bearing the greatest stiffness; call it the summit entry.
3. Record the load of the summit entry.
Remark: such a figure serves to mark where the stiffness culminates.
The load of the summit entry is 332.0 N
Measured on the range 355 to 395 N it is 356.0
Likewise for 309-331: 322.0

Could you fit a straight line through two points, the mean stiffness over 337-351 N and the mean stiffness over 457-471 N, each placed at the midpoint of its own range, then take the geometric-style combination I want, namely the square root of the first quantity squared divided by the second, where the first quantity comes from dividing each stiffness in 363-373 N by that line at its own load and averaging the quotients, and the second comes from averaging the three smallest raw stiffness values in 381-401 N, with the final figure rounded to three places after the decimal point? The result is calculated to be 0.266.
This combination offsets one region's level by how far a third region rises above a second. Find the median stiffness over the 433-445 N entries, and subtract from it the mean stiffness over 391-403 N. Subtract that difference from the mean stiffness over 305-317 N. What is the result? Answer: 12.7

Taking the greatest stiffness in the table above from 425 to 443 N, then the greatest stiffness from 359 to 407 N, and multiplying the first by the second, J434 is 245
